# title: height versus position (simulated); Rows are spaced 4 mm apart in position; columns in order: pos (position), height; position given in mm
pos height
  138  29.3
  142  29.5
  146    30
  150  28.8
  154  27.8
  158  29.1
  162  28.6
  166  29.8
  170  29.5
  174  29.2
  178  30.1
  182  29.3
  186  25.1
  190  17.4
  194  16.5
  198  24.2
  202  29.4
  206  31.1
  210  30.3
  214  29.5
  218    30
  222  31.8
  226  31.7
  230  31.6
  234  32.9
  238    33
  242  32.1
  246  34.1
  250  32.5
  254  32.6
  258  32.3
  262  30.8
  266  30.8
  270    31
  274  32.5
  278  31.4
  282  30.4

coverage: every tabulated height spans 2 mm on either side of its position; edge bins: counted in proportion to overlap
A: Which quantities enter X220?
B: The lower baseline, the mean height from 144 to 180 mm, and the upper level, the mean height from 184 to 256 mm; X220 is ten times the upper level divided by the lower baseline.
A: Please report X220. 10.0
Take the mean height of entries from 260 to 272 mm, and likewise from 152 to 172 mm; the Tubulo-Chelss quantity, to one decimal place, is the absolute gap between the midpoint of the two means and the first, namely 1.0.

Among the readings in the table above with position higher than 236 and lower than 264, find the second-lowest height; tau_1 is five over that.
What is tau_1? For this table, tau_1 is 0.156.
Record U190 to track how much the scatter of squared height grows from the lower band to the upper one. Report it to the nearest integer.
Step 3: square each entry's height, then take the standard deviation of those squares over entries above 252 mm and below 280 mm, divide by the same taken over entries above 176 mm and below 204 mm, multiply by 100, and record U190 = 19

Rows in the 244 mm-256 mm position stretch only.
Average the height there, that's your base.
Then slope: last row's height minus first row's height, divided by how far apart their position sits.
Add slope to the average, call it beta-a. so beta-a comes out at 33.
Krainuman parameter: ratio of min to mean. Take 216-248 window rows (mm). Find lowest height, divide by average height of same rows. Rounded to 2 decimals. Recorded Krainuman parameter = 0.93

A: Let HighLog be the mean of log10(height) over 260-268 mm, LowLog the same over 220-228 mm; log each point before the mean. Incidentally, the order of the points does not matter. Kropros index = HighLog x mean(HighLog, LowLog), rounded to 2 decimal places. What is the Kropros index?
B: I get 2.23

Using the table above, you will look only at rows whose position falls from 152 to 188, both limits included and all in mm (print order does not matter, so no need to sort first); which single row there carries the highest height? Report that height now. 30.1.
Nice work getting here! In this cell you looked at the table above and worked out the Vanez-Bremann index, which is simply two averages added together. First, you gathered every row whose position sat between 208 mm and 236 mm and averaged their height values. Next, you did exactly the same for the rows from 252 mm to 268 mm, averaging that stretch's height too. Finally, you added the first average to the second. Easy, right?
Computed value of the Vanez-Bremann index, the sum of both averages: 63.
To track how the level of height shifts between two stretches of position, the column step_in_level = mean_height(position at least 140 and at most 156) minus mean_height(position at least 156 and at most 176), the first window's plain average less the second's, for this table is 0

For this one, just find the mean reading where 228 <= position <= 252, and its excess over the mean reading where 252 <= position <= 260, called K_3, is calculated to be 0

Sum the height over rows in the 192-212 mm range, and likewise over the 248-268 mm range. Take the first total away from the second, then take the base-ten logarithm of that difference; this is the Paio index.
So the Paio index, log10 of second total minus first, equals 1.44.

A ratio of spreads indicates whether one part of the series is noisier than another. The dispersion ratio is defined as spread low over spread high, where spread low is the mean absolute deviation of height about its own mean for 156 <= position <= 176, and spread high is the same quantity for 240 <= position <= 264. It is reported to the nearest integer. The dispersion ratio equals 0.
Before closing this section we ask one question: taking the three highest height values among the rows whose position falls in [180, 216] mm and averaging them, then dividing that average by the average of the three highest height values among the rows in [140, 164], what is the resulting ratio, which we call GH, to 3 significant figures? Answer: 1.03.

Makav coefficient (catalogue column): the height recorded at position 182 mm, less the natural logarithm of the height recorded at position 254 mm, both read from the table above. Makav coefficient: 25.8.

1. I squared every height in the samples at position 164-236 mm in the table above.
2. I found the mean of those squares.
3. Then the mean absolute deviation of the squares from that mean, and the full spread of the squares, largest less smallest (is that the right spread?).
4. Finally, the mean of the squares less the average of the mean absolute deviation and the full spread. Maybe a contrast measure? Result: 333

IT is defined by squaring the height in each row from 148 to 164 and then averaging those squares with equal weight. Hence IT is 817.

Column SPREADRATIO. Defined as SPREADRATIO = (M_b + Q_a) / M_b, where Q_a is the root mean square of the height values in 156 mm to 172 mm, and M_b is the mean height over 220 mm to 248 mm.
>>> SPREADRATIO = 1.90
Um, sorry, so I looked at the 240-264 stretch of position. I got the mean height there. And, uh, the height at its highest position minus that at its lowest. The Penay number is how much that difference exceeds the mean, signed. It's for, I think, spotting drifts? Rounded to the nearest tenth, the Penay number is -33.7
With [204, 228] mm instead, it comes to -30.1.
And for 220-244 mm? -31.9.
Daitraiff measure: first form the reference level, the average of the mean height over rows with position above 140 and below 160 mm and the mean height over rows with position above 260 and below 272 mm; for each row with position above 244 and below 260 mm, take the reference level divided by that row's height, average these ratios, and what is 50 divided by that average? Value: 54.9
